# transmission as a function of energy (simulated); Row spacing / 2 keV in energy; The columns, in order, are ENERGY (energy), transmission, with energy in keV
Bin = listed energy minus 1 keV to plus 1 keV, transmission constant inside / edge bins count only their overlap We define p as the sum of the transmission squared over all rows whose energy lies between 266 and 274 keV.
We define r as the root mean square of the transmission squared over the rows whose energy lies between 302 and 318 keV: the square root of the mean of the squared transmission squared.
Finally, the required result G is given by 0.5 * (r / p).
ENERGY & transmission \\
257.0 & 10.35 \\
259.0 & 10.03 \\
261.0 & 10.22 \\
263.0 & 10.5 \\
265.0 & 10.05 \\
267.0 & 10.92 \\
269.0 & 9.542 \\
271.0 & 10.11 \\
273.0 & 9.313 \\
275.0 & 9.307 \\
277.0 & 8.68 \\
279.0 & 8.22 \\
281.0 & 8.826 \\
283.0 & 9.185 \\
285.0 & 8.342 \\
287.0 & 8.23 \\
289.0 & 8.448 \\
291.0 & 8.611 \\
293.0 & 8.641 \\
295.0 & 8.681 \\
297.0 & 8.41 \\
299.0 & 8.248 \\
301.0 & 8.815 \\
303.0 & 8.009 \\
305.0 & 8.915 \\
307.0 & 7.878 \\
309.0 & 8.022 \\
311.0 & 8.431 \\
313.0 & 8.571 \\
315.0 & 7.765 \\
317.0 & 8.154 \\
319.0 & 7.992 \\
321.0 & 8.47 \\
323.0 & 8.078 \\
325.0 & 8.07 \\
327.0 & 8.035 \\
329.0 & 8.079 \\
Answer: 0.085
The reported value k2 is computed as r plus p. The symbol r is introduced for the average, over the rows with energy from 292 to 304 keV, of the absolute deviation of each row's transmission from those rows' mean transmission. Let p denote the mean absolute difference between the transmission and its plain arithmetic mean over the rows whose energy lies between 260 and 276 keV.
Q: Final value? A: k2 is 0.701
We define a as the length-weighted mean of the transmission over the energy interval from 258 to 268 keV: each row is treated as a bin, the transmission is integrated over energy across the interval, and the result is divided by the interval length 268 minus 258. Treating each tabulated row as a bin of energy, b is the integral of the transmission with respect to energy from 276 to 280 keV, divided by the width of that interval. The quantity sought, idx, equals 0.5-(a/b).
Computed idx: -0.72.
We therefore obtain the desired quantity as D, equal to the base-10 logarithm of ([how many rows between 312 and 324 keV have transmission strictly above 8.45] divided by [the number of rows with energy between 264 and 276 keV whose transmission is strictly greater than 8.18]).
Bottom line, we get -0.48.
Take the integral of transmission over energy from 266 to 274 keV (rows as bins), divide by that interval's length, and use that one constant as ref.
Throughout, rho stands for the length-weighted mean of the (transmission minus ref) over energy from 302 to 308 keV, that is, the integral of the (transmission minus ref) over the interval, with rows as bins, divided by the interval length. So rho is -1.7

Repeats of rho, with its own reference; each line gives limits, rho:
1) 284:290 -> -1.6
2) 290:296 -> -1.3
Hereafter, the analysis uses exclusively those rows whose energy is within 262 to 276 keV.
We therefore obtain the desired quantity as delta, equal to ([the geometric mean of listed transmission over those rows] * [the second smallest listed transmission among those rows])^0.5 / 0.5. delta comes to 19.2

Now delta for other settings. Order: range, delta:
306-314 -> 16.2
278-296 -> 16.8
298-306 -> 16.7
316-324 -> 16.2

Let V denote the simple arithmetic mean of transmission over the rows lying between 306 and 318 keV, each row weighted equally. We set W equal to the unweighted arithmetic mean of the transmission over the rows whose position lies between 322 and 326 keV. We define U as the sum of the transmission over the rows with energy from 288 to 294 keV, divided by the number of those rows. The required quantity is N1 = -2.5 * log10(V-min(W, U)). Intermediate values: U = 8.6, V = 8.14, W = 8.07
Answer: 3.0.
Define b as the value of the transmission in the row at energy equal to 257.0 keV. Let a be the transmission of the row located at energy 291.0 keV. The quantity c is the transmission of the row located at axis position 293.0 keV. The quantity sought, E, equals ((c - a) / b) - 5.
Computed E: -5.00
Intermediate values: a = 8.611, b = 10.35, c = 8.641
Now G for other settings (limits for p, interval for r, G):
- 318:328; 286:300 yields 0.109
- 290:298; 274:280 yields 0.130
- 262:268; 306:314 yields 0.103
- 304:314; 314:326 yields 0.094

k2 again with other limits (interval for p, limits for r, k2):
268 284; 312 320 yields 0.671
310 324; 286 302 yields 0.418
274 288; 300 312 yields 0.737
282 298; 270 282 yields 0.712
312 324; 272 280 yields 0.663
